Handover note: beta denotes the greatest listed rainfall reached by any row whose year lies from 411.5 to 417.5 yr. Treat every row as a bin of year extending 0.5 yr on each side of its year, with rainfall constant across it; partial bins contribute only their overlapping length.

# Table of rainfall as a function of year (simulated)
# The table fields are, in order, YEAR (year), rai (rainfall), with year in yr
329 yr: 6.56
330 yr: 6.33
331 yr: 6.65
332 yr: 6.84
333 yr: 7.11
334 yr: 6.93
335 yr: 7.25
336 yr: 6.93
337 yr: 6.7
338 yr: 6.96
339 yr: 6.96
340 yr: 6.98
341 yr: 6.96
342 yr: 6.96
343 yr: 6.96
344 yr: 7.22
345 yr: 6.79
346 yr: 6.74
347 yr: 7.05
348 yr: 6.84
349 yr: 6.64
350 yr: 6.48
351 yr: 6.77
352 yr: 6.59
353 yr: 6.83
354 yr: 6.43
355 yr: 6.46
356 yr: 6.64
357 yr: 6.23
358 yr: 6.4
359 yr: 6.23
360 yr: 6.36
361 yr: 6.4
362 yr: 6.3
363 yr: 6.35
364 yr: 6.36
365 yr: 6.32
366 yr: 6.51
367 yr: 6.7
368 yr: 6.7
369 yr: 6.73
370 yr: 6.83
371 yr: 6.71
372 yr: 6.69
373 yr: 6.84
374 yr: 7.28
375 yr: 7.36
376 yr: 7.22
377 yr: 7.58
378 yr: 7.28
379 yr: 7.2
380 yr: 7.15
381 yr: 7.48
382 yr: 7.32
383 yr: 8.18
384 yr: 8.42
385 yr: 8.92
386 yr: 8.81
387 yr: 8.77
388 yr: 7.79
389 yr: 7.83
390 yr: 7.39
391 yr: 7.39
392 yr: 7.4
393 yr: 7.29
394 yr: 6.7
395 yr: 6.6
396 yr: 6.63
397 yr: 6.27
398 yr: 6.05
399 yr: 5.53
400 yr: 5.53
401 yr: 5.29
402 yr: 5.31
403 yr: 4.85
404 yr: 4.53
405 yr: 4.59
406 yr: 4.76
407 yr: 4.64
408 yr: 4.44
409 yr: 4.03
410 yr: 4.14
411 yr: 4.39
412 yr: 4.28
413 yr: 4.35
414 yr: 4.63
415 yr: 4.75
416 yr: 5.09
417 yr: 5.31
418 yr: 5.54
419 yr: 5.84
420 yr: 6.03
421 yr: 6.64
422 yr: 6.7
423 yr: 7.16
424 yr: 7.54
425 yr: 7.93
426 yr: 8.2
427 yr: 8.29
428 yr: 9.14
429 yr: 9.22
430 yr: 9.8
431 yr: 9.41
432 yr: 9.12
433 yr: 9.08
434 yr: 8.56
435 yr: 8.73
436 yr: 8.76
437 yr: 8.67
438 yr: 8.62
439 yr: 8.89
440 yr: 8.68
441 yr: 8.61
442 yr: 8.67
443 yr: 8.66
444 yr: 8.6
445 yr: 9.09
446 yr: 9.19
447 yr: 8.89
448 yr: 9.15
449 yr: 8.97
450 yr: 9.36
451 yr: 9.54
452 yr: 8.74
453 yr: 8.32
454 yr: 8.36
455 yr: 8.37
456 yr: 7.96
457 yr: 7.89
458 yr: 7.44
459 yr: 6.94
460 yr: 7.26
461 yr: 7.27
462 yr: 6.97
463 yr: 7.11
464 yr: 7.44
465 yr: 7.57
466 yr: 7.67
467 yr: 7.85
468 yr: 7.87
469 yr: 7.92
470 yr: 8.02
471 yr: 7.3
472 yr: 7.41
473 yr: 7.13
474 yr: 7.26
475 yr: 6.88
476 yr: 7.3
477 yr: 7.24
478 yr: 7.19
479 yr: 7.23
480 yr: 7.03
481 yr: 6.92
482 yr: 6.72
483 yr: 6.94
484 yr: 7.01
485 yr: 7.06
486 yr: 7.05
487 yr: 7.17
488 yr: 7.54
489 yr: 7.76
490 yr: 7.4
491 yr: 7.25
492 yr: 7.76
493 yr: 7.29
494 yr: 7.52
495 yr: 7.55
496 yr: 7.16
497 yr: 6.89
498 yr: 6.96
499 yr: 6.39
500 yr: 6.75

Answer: 5.31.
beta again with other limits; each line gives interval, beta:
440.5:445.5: 9.09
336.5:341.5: 6.98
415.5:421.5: 6.64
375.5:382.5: 7.58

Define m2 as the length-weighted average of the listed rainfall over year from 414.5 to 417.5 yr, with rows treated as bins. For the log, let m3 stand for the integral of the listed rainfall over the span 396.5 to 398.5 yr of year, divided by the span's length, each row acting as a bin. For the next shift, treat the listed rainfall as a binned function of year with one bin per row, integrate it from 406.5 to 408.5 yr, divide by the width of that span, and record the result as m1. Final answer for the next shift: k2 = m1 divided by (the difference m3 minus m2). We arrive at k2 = 4.1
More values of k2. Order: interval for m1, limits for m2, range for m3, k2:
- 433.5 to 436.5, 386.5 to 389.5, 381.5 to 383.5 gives -22.9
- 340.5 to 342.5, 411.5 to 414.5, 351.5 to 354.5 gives 3.2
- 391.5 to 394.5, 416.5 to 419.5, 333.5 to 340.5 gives 5.1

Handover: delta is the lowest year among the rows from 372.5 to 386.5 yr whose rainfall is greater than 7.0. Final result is 374 yr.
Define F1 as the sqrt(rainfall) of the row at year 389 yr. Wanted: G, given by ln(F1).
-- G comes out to 1.03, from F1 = 2.80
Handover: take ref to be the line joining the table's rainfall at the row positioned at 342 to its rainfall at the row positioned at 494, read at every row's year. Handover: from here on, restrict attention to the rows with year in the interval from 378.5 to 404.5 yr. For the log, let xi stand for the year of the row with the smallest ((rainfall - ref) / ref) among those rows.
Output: 404 yr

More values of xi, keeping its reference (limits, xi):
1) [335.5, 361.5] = 359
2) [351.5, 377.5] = 359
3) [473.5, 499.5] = 499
